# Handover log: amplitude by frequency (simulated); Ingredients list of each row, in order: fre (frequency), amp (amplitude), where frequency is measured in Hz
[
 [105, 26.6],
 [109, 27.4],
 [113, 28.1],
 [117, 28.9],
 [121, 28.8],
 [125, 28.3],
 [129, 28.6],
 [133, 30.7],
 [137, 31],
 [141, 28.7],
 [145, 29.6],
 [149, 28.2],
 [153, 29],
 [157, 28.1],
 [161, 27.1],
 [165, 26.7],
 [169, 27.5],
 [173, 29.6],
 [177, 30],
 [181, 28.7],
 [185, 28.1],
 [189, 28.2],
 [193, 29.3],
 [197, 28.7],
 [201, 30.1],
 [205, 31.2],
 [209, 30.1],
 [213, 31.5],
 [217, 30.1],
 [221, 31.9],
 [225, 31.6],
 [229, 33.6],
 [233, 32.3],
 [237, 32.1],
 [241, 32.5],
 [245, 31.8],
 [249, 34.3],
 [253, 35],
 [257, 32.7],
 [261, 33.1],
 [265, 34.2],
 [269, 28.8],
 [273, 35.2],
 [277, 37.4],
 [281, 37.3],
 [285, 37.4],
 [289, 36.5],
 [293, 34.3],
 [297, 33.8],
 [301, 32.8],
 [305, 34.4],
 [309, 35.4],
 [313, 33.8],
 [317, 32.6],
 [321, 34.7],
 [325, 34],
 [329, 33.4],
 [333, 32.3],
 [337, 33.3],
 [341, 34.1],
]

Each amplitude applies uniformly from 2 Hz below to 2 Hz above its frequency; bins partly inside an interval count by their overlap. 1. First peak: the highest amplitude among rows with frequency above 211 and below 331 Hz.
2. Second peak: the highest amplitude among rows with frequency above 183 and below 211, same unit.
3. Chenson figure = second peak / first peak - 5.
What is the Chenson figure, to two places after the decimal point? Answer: -4.17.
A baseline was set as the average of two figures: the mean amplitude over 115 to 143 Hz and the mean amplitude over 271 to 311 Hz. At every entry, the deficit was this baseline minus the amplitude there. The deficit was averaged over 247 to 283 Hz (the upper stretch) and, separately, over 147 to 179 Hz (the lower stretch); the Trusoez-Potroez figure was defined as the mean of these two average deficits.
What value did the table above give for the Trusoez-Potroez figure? 1.1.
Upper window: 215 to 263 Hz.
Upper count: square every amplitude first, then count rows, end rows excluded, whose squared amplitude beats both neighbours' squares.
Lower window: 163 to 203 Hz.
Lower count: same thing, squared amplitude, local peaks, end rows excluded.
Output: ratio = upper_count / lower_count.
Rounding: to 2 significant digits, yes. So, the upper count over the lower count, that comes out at 2.0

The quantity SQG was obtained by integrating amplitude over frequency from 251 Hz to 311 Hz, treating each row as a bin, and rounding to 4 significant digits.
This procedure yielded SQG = 2073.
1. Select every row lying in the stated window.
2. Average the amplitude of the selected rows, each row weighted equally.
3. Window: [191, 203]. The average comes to 29.4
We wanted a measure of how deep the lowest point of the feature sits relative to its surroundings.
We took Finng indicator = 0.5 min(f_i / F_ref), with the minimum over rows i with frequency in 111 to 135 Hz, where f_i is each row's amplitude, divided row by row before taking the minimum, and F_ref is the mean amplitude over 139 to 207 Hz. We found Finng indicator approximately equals 0.489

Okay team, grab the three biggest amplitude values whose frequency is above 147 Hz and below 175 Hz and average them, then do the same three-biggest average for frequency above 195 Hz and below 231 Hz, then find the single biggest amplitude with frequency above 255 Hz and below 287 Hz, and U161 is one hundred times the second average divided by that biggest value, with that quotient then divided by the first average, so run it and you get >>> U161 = 2.99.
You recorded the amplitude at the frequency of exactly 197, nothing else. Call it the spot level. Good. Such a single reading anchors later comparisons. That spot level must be 28.7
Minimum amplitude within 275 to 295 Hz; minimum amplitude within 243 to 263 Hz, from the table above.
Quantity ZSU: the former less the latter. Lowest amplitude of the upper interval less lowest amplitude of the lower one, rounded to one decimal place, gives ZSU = 2.5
